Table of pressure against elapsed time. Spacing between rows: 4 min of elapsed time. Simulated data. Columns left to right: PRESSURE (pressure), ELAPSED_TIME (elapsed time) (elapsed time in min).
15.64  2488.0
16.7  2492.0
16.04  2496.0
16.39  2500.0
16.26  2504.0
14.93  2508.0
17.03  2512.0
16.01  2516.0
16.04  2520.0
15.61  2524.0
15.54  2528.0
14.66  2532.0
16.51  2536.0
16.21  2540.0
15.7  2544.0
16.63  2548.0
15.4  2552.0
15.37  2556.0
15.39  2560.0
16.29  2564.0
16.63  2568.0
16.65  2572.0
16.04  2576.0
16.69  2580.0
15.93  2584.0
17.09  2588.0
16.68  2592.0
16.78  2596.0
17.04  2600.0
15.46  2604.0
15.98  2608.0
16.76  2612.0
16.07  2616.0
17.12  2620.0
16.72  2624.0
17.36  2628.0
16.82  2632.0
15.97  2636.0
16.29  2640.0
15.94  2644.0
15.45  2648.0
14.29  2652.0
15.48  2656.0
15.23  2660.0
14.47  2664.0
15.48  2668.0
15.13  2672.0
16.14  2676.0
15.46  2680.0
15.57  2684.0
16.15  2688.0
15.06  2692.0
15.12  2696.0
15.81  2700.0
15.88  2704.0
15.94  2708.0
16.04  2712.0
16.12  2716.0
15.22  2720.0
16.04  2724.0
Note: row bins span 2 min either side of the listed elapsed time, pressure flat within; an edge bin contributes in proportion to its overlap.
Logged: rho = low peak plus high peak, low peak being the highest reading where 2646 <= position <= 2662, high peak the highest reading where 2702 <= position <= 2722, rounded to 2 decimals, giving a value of 31.60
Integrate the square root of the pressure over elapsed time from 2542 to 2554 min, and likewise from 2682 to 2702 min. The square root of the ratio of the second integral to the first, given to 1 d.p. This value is 1.3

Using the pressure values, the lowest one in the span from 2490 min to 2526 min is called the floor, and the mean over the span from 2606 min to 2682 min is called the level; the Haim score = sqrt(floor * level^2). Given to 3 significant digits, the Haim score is 61.4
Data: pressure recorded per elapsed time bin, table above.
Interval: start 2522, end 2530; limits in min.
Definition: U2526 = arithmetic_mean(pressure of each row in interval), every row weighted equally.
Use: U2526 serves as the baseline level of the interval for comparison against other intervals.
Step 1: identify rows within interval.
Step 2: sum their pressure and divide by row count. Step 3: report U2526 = 15.6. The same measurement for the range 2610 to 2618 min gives 16.4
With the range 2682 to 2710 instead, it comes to 15.6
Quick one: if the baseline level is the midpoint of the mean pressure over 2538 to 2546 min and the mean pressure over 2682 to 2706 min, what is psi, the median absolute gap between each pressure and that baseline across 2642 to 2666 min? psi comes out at 0.44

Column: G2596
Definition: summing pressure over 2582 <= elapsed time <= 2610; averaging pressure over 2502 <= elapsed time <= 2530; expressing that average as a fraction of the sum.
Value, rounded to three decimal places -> 0.138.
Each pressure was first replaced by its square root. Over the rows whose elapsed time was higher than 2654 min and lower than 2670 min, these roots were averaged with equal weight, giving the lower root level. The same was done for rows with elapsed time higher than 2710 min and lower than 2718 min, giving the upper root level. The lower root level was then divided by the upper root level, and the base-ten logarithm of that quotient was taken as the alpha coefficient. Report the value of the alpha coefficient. -0.013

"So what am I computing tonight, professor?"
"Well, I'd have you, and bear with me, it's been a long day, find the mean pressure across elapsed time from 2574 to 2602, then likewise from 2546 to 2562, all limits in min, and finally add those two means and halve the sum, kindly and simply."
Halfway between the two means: 16.2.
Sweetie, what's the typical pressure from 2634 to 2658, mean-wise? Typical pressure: 15.6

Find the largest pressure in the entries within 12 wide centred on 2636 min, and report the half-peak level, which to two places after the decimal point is 8.41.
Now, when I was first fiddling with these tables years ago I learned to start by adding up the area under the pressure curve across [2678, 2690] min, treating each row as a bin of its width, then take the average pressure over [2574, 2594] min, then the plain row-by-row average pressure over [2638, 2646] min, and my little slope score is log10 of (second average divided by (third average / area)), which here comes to 2.3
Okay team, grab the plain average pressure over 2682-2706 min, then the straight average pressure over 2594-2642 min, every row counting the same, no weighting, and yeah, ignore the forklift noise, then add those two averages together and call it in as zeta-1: 32.13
